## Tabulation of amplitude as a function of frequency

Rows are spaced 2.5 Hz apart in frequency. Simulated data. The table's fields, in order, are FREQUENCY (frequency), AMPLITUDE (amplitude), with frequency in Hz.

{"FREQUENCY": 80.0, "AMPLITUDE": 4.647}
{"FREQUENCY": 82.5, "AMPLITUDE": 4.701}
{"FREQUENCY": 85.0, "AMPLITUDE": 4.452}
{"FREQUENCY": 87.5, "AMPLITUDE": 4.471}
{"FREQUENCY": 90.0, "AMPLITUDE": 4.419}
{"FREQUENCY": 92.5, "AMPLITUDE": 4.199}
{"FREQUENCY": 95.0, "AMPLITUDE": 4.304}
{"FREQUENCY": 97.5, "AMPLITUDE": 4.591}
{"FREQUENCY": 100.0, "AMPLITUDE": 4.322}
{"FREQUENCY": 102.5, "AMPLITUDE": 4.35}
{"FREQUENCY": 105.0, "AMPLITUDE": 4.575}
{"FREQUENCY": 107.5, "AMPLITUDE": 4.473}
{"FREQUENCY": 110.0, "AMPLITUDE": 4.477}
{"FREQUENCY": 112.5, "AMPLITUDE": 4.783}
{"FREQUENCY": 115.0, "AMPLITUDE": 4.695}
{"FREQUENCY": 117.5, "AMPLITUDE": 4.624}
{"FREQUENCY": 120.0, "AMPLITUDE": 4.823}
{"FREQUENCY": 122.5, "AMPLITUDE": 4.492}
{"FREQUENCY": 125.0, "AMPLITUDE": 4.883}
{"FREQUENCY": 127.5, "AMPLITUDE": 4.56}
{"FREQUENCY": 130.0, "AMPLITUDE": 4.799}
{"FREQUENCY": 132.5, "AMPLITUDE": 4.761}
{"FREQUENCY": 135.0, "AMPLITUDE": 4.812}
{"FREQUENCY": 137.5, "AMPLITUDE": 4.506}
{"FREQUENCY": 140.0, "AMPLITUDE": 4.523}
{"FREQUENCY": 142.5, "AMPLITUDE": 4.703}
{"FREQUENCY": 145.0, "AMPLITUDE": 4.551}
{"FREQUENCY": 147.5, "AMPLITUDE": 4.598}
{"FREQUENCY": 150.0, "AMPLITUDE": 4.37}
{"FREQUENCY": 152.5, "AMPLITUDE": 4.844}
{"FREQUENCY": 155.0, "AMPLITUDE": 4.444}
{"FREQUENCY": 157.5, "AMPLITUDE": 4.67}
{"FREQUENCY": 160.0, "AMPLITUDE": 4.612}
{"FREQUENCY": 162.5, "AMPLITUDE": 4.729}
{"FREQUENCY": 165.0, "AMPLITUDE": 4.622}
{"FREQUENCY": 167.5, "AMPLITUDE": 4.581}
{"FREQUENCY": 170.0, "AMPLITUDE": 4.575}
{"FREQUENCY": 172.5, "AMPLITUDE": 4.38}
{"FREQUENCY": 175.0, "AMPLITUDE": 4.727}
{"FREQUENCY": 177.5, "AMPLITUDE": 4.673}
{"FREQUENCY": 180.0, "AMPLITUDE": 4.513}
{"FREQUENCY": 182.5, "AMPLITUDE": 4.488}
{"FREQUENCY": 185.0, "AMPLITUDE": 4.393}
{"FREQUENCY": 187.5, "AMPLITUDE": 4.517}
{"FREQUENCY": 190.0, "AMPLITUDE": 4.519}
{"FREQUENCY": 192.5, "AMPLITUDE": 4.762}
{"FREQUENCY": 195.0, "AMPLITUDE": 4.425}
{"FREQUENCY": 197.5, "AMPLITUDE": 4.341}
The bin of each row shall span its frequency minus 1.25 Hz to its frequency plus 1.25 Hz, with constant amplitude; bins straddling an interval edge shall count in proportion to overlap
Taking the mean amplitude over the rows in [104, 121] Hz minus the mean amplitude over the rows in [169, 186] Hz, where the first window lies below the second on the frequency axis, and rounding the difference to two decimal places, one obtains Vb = 0.10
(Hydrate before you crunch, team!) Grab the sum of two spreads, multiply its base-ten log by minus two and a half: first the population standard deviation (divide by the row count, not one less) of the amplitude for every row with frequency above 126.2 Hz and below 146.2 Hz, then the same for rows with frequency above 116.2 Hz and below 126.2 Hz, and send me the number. 1.39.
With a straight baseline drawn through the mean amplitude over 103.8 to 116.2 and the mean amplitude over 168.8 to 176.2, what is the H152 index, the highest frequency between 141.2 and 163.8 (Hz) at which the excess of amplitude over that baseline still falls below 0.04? 155.0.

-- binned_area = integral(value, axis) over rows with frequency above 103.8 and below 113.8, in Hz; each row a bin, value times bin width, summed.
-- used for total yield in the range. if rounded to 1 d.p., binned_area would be 45.8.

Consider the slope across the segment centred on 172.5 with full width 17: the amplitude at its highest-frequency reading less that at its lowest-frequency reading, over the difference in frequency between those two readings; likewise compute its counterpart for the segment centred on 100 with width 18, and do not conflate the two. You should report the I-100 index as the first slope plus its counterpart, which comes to 0.011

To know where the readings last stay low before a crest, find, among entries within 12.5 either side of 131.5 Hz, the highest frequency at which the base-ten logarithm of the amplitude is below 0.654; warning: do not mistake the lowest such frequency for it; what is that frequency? 137.5 Hz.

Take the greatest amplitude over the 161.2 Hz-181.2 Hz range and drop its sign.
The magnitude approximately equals 4.73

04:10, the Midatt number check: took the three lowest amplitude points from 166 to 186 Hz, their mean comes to 4.42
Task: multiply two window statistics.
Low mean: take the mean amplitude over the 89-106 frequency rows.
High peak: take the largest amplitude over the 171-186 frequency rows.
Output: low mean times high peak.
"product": 20.8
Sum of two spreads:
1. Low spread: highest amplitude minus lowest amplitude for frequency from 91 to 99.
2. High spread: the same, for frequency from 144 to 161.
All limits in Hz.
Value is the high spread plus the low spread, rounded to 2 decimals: 0.87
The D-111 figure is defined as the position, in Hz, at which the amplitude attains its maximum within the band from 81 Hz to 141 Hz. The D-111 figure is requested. 125.0 Hz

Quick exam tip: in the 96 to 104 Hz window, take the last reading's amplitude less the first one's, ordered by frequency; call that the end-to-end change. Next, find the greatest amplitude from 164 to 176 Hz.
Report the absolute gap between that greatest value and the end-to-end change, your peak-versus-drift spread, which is 4.97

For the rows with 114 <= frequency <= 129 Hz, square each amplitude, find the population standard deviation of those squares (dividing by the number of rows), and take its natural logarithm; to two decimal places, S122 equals 0.26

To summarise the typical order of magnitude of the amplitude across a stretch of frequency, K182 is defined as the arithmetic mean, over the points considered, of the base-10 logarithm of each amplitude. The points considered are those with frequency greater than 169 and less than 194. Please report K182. 0.658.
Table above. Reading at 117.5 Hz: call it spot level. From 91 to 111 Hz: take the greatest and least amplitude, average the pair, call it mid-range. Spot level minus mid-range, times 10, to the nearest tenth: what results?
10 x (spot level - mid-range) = 2.3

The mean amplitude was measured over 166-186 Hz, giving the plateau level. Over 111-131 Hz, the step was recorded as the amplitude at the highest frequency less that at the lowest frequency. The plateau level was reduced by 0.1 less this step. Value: 4.46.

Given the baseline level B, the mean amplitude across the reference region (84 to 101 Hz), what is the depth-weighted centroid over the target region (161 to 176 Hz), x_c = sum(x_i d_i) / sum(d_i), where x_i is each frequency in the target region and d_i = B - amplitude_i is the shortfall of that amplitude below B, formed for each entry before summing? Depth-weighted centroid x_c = 168.0 Hz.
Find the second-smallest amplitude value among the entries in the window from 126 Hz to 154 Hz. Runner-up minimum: 4.506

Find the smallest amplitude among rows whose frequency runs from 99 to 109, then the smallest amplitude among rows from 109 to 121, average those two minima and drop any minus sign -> 4.40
